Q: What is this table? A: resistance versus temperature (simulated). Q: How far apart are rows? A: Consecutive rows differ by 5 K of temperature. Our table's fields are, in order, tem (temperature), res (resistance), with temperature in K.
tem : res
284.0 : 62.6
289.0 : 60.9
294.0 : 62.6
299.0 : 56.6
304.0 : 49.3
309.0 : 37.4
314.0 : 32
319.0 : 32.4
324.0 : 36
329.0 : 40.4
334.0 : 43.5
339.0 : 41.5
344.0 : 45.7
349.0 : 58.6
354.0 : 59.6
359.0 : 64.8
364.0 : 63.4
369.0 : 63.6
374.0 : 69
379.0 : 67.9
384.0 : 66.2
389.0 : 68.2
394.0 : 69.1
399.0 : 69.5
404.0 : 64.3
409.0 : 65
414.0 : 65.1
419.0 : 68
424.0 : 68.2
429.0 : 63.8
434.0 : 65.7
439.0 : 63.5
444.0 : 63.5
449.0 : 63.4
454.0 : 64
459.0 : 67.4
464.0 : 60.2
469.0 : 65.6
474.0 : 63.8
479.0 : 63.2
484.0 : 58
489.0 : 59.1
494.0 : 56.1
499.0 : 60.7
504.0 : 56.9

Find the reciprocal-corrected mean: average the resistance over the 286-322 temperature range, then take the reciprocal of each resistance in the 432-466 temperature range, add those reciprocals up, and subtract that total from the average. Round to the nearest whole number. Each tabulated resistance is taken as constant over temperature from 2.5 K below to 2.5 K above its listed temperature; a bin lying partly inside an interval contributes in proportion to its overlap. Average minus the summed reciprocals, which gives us 47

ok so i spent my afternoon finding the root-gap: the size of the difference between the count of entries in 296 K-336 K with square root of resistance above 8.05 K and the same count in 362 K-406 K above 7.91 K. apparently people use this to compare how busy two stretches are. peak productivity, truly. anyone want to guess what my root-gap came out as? 9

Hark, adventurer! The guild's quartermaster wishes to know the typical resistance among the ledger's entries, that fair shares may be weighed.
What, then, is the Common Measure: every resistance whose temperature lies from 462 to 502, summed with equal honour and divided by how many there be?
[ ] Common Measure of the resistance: 60.8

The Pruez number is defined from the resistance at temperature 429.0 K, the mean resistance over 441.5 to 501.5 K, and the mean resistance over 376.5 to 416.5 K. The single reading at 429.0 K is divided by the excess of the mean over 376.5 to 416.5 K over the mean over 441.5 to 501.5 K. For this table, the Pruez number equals 13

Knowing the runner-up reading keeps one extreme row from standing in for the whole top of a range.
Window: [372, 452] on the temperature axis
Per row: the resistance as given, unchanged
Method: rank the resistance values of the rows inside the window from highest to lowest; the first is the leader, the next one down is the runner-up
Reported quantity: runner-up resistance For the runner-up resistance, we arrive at 69.1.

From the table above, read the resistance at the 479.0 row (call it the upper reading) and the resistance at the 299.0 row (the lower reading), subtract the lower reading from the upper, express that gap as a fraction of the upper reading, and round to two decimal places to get 0.10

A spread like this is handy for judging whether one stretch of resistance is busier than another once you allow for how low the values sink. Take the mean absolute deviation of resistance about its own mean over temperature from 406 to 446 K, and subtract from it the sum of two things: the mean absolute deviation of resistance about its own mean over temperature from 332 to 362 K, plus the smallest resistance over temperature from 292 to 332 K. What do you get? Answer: -39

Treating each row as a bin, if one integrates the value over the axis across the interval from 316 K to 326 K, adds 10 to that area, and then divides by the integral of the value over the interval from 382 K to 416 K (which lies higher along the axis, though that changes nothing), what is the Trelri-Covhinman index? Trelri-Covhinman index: 0.15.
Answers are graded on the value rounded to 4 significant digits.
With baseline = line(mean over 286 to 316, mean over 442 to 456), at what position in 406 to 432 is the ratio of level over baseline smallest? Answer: 429.0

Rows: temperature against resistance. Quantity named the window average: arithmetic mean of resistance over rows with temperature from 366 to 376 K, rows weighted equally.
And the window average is 66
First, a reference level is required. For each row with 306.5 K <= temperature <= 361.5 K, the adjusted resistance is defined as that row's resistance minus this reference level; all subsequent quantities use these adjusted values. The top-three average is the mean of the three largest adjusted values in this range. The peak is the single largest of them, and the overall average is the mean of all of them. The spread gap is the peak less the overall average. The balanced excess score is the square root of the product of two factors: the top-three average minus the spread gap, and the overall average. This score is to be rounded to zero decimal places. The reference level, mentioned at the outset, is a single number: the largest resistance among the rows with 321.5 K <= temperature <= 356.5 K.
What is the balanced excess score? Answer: 17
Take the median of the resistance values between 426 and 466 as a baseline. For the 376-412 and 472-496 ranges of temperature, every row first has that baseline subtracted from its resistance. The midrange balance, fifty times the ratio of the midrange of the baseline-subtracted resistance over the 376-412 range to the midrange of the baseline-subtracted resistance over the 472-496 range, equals -44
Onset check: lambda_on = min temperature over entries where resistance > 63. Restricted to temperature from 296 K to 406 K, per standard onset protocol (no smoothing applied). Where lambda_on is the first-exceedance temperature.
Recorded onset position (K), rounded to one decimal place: 359.0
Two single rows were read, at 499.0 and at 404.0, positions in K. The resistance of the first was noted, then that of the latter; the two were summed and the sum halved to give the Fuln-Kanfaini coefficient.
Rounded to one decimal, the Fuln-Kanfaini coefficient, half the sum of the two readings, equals 62.5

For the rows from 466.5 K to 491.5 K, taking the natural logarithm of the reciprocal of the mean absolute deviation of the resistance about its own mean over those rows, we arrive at -1.0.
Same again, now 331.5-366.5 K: -2.2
